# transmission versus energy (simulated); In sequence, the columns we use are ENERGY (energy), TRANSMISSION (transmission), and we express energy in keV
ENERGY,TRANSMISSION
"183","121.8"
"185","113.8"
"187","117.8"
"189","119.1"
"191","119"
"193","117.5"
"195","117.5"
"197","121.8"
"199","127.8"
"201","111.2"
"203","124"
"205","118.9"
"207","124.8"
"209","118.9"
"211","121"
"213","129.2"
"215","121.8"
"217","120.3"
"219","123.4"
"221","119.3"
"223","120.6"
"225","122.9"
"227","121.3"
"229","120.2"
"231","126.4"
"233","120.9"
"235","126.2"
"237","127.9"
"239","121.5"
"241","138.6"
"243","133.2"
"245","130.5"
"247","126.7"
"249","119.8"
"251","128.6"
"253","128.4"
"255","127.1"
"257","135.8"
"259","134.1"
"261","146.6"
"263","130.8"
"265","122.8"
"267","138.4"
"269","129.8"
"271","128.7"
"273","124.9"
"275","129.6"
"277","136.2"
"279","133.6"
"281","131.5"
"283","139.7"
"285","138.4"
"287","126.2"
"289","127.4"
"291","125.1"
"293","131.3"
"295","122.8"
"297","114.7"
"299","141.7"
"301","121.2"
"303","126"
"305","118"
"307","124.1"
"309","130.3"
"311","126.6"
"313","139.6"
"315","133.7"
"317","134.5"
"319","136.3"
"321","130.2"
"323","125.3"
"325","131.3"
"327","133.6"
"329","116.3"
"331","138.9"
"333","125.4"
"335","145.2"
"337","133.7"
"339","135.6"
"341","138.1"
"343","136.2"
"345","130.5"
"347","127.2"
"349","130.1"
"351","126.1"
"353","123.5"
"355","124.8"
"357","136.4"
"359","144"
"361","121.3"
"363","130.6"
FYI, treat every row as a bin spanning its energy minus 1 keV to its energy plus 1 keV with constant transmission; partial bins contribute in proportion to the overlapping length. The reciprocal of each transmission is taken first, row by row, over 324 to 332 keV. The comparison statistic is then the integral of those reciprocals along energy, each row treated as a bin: 0.062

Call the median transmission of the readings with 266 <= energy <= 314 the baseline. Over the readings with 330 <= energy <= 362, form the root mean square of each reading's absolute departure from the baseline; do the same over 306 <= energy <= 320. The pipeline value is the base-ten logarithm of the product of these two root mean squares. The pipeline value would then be 1.66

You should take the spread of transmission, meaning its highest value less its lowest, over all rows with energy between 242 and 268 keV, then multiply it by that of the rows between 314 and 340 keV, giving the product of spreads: 775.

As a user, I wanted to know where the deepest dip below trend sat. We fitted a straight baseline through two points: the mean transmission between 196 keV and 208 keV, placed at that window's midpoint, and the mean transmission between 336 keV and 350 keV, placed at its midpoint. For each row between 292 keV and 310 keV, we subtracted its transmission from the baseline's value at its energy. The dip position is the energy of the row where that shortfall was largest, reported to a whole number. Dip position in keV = 297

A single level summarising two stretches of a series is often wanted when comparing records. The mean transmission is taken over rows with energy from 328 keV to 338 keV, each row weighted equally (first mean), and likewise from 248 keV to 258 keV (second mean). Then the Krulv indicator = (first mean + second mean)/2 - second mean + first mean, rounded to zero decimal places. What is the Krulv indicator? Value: 134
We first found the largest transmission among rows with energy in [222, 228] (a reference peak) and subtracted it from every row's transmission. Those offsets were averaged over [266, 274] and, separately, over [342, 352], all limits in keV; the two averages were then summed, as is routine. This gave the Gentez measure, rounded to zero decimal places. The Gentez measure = 15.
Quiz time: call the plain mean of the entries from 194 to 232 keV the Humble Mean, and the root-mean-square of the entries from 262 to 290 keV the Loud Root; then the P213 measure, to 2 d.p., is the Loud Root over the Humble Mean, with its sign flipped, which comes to -1.08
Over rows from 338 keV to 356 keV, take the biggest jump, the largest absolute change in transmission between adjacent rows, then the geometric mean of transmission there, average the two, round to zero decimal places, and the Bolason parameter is 68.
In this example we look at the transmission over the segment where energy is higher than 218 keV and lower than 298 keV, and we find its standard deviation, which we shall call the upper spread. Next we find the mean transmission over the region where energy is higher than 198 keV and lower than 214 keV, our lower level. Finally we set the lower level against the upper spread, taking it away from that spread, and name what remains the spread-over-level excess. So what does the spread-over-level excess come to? -115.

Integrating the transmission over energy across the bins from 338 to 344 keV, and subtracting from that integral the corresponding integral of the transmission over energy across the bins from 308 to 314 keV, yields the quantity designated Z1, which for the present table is 27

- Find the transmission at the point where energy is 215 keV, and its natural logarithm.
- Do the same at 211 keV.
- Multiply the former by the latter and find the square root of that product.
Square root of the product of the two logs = 4.80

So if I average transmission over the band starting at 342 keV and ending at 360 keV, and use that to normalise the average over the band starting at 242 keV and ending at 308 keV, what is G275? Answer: 0.99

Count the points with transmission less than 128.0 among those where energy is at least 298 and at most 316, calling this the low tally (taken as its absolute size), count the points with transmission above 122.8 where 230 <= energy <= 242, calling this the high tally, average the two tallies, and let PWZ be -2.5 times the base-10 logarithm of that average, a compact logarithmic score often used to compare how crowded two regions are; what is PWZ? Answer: -1.6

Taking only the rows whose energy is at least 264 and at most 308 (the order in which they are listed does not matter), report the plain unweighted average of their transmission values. 129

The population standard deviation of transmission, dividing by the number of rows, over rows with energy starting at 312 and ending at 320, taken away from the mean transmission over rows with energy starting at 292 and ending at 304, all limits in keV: 124.0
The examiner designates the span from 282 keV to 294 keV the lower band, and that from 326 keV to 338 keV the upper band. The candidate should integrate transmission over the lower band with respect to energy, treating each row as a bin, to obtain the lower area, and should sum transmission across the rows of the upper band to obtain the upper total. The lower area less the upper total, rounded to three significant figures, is 783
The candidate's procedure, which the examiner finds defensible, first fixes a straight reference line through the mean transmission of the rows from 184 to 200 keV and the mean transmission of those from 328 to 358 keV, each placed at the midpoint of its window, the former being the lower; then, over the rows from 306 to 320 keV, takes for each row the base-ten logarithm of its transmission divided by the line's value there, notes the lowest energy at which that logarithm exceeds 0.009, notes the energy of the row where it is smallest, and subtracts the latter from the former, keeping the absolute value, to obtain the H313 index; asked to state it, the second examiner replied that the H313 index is 6 keV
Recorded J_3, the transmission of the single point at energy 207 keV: 124.8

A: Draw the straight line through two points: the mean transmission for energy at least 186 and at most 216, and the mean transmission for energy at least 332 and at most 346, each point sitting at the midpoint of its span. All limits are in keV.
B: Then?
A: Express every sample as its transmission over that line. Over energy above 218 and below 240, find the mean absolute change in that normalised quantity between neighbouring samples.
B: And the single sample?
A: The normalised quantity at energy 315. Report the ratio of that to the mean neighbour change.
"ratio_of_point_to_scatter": 35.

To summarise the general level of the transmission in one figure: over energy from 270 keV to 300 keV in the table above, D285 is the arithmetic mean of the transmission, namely 130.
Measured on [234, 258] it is 129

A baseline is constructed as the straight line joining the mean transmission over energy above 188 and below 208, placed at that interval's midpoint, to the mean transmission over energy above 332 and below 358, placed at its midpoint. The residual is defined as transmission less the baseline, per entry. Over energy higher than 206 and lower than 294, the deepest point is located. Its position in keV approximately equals 249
